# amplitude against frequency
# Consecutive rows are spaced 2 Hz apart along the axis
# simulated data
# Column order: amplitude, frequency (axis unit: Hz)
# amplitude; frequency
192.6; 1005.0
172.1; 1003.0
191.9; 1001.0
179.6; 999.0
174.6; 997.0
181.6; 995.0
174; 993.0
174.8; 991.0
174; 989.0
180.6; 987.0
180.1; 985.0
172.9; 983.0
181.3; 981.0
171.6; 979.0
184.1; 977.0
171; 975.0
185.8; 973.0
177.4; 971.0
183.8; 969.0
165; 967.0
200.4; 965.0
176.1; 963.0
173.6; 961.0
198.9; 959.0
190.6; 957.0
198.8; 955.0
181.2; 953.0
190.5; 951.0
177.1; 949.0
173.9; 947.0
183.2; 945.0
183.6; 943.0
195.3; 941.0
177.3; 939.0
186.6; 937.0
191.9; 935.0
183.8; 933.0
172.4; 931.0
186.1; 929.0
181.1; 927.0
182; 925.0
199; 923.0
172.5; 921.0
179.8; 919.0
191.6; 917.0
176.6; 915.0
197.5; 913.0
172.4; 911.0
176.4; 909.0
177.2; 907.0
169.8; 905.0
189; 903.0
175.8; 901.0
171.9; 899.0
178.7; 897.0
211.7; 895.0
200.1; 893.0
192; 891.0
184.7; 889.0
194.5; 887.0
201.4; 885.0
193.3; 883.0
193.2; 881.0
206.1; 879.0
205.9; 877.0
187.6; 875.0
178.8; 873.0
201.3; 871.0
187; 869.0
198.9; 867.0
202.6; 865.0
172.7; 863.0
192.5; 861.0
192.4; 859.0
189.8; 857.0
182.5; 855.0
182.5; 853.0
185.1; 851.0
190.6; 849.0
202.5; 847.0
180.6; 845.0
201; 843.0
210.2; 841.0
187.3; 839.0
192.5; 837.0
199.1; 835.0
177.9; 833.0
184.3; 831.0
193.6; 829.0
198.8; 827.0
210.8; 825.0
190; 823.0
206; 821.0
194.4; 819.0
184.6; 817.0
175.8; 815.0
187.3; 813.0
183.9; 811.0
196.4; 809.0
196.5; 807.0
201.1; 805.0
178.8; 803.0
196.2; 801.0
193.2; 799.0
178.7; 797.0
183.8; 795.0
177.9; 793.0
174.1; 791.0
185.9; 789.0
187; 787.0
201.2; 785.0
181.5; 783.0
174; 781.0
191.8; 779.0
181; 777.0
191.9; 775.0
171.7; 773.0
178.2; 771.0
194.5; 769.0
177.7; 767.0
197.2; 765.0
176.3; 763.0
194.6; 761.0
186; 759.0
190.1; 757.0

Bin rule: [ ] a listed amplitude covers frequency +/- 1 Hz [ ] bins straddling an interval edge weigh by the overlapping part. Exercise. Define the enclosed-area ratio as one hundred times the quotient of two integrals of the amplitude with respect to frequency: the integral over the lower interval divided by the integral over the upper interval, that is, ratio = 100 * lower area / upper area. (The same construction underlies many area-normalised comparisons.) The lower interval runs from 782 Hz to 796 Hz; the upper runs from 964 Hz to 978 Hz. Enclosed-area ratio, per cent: 102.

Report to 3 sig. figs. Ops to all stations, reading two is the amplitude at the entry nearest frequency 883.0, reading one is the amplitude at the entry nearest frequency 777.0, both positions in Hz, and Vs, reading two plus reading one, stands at 374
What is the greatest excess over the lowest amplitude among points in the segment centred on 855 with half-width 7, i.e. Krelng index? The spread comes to 10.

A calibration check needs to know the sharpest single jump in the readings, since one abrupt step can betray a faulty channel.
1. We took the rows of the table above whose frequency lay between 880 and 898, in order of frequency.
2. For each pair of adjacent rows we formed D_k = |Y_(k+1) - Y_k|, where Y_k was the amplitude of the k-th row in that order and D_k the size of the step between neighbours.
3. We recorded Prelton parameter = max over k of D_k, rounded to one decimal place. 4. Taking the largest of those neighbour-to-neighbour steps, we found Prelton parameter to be 33.0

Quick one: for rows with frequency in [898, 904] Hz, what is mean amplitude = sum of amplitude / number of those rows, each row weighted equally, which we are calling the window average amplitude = 179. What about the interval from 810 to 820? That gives 185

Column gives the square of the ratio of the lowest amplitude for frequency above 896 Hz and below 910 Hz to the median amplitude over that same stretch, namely 0.927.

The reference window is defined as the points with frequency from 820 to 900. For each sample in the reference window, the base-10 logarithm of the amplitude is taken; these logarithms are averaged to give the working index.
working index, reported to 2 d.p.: 2.28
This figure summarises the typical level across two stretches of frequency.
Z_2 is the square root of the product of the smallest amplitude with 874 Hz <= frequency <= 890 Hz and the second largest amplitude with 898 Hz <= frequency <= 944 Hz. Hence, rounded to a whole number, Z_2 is 191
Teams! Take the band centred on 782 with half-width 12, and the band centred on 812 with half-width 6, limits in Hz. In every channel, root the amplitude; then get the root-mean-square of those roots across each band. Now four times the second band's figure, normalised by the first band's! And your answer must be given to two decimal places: 4.05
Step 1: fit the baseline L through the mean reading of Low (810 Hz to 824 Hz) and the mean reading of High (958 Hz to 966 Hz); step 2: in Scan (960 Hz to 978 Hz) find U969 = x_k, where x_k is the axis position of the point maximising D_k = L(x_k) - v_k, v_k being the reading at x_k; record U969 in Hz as 967.0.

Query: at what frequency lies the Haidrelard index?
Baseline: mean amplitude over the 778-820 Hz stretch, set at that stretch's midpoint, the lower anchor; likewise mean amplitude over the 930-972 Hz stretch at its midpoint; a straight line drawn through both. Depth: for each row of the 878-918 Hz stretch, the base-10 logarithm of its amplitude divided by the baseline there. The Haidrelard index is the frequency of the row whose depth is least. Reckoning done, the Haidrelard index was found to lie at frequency 905.0 Hz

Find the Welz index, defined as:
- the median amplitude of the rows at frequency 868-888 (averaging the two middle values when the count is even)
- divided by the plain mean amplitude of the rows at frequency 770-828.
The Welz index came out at 1.03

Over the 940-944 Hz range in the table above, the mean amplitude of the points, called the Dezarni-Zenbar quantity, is 189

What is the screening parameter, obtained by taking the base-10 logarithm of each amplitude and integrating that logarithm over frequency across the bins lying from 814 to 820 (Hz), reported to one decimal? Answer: 13.6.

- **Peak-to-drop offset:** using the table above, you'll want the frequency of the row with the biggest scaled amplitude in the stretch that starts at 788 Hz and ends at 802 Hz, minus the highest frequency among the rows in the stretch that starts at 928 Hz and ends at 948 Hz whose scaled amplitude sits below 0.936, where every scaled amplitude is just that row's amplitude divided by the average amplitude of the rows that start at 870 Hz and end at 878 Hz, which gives -146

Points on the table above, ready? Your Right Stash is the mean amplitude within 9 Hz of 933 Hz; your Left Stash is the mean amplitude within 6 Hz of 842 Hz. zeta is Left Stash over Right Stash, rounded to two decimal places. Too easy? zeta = 1.06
